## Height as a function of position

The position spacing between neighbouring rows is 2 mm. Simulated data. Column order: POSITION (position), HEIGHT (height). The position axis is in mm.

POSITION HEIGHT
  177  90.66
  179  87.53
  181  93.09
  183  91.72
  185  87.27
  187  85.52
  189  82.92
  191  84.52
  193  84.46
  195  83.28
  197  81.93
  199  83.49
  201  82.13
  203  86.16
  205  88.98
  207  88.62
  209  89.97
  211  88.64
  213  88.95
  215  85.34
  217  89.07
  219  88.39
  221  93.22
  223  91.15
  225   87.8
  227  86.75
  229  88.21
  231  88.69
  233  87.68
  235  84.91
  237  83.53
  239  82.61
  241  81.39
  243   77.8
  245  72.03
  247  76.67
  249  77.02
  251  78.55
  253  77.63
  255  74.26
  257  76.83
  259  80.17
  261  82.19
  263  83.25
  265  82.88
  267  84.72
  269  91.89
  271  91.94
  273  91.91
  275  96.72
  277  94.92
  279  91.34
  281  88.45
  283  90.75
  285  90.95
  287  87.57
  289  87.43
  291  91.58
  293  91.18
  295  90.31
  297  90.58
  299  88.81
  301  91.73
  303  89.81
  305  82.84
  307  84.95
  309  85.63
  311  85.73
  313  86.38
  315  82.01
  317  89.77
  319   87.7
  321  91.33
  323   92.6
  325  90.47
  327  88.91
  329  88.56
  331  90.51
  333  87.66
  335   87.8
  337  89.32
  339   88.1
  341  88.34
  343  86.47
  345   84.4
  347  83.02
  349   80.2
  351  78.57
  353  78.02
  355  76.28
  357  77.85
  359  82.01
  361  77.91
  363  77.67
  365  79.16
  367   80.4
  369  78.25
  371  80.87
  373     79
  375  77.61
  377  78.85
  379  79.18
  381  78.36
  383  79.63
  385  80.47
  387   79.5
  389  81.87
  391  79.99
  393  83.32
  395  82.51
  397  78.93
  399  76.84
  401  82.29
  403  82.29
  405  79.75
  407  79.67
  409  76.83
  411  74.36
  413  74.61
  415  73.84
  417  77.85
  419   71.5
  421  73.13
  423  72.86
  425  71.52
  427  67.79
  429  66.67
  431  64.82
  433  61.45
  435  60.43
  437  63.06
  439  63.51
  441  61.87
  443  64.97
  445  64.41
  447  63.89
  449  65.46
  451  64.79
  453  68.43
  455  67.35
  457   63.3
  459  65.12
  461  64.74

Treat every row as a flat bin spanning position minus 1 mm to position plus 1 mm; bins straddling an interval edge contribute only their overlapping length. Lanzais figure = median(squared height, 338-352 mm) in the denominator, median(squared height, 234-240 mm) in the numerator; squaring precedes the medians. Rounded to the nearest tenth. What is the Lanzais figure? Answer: 1.0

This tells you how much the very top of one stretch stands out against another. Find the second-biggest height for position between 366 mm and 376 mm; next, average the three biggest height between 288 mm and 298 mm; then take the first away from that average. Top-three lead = 11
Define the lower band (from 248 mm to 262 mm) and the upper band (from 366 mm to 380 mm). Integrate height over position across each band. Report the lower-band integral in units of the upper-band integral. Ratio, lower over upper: 0.99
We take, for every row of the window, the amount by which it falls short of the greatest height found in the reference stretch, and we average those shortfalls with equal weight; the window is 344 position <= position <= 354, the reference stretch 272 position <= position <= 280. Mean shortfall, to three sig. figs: 15.9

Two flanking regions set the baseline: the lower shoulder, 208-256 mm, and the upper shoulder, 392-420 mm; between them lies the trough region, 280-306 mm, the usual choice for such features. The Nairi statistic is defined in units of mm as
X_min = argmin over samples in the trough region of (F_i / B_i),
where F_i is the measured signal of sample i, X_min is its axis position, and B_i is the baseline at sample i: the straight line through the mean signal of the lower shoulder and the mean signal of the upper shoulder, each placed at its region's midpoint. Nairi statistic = 305 mm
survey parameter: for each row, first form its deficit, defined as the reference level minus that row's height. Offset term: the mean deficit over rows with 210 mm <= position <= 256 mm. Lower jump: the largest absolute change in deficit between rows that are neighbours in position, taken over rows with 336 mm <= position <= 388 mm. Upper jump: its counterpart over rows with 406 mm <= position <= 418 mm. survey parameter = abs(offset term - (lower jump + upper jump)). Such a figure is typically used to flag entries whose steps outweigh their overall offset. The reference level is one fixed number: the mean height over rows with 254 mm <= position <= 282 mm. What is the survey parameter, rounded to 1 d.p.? 5.6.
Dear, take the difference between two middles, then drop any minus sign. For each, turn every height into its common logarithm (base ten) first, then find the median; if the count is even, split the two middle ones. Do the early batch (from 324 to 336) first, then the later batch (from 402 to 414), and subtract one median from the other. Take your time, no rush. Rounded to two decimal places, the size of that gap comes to 0.05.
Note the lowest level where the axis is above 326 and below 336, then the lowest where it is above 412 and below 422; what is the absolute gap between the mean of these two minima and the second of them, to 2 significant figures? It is 8.1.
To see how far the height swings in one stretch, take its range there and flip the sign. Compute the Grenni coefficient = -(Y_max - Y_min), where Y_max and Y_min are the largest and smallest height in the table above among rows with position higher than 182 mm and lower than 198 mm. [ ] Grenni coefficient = -10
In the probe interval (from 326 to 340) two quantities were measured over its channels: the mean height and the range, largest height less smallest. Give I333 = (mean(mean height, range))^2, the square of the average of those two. 2095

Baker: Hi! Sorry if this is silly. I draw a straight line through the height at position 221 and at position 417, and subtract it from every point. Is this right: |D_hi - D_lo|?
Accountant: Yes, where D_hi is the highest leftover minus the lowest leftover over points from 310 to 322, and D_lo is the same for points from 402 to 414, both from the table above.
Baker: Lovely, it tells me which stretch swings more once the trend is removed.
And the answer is 2.5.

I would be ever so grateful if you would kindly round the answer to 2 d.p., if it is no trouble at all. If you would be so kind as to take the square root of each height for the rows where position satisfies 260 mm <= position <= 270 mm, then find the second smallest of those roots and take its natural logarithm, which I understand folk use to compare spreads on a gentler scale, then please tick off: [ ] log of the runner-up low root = 2.21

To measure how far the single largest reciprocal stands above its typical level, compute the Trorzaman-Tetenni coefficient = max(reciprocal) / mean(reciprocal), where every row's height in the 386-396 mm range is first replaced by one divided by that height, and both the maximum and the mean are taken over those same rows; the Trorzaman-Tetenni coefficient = 1.024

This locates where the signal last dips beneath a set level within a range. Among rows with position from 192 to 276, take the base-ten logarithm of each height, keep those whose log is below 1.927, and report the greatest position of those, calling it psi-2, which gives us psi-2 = 265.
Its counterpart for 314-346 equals 345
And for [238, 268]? 265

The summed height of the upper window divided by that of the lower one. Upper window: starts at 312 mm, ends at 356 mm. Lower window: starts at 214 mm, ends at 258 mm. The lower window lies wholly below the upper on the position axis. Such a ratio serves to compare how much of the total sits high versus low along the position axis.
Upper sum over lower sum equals 1.04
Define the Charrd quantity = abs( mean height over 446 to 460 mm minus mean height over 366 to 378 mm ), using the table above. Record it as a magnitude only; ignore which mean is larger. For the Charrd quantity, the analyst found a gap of 14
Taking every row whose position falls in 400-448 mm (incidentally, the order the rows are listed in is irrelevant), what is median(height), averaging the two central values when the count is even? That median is 72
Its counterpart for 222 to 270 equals 83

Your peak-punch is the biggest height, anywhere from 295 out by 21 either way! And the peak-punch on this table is 96.72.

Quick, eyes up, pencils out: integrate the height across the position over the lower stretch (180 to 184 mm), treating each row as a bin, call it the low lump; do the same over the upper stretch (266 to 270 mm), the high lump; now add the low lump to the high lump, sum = 723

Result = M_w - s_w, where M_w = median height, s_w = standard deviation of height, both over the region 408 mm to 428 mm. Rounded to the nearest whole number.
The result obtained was 71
